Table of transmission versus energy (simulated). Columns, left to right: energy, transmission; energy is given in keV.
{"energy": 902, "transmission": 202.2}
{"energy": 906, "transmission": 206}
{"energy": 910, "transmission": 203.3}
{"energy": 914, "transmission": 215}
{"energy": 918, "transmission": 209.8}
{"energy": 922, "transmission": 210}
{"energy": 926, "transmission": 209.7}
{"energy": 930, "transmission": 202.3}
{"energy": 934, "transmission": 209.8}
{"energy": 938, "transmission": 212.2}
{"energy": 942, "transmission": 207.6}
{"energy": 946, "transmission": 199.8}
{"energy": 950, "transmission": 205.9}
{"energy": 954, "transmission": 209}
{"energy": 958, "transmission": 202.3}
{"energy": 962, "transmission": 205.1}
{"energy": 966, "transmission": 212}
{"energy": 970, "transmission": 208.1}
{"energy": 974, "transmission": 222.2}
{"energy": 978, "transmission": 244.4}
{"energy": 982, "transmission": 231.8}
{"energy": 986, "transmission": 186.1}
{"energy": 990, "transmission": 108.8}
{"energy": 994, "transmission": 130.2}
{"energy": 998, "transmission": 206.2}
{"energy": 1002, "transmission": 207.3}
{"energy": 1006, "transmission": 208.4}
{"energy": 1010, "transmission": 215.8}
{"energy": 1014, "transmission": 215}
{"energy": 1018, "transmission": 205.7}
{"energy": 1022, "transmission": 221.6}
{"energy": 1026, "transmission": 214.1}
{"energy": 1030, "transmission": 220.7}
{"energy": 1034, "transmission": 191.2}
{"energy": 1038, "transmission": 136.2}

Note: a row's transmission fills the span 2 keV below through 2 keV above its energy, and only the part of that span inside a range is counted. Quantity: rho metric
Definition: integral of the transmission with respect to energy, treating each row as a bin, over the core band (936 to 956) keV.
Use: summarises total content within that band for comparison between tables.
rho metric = 4138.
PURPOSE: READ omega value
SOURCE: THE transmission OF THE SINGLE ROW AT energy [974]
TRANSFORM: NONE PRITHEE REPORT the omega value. 222.2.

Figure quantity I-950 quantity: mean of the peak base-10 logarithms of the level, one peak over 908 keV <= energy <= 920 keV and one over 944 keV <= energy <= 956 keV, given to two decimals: 2.33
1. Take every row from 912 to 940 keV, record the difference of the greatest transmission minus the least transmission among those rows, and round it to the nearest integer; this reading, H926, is 13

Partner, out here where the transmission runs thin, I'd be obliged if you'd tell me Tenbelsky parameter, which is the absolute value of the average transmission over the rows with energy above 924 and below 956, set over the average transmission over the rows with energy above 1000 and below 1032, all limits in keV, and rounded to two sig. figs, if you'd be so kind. 0.97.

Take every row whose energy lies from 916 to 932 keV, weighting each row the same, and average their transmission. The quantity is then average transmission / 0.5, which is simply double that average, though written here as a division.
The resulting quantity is 416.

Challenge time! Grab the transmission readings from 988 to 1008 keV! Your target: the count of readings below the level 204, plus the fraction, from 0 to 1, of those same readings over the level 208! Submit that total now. 2.2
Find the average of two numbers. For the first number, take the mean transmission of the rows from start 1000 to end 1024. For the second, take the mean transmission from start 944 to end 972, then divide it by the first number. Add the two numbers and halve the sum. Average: 107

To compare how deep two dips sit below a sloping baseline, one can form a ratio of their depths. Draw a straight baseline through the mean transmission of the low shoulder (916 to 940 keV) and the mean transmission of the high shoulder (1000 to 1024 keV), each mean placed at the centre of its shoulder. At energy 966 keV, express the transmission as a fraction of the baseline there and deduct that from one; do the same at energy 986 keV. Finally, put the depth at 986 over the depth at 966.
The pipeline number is -16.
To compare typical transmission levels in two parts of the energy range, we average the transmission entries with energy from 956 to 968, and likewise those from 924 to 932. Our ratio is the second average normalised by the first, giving 1.00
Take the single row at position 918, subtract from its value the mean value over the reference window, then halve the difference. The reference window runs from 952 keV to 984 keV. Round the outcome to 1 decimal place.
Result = -3.5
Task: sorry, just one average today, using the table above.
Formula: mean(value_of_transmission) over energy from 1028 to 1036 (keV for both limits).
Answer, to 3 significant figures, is 206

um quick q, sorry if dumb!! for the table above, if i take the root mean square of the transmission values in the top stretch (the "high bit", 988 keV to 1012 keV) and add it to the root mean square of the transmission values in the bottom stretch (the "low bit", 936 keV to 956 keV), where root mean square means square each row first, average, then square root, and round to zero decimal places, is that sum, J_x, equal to 391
